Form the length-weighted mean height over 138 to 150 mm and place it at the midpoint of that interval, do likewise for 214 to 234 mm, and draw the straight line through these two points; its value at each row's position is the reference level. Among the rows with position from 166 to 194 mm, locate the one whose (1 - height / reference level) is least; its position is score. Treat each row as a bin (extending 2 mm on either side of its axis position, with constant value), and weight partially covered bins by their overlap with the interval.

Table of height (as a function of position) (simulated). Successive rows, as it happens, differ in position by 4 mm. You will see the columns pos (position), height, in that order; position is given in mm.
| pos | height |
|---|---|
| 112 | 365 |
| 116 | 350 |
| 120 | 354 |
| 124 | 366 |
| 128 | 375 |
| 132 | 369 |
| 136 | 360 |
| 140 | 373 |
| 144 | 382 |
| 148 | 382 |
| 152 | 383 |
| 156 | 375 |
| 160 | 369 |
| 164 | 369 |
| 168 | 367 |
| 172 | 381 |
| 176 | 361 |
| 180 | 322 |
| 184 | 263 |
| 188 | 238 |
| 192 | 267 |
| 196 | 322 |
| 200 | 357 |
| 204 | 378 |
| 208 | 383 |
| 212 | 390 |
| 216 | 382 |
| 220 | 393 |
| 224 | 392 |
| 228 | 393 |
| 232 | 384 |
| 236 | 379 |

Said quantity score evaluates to 172 mm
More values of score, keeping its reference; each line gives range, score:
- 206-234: 220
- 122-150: 144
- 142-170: 152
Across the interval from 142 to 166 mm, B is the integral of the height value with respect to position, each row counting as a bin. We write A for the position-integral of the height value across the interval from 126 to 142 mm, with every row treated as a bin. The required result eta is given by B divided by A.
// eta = 1.5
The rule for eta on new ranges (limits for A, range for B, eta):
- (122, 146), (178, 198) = 0.6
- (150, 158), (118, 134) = 1.9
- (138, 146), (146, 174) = 3.5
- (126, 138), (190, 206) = 1.2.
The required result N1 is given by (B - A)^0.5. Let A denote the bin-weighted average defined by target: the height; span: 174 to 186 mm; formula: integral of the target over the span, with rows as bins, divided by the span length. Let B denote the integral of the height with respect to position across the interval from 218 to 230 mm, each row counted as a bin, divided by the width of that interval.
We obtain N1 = 9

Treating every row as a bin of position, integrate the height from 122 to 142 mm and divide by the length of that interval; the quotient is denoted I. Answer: 369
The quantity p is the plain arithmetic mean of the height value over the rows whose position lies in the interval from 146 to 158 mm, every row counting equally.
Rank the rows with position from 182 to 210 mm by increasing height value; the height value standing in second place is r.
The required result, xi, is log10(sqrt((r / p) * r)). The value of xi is 1.13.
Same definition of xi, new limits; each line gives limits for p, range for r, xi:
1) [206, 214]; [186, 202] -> 1.13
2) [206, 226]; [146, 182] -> 1.26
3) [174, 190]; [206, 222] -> 1.35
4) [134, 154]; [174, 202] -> 1.13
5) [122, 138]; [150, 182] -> 1.27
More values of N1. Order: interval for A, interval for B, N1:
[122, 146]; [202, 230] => 4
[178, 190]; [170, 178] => 10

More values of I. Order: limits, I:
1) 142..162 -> 378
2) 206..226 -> 388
